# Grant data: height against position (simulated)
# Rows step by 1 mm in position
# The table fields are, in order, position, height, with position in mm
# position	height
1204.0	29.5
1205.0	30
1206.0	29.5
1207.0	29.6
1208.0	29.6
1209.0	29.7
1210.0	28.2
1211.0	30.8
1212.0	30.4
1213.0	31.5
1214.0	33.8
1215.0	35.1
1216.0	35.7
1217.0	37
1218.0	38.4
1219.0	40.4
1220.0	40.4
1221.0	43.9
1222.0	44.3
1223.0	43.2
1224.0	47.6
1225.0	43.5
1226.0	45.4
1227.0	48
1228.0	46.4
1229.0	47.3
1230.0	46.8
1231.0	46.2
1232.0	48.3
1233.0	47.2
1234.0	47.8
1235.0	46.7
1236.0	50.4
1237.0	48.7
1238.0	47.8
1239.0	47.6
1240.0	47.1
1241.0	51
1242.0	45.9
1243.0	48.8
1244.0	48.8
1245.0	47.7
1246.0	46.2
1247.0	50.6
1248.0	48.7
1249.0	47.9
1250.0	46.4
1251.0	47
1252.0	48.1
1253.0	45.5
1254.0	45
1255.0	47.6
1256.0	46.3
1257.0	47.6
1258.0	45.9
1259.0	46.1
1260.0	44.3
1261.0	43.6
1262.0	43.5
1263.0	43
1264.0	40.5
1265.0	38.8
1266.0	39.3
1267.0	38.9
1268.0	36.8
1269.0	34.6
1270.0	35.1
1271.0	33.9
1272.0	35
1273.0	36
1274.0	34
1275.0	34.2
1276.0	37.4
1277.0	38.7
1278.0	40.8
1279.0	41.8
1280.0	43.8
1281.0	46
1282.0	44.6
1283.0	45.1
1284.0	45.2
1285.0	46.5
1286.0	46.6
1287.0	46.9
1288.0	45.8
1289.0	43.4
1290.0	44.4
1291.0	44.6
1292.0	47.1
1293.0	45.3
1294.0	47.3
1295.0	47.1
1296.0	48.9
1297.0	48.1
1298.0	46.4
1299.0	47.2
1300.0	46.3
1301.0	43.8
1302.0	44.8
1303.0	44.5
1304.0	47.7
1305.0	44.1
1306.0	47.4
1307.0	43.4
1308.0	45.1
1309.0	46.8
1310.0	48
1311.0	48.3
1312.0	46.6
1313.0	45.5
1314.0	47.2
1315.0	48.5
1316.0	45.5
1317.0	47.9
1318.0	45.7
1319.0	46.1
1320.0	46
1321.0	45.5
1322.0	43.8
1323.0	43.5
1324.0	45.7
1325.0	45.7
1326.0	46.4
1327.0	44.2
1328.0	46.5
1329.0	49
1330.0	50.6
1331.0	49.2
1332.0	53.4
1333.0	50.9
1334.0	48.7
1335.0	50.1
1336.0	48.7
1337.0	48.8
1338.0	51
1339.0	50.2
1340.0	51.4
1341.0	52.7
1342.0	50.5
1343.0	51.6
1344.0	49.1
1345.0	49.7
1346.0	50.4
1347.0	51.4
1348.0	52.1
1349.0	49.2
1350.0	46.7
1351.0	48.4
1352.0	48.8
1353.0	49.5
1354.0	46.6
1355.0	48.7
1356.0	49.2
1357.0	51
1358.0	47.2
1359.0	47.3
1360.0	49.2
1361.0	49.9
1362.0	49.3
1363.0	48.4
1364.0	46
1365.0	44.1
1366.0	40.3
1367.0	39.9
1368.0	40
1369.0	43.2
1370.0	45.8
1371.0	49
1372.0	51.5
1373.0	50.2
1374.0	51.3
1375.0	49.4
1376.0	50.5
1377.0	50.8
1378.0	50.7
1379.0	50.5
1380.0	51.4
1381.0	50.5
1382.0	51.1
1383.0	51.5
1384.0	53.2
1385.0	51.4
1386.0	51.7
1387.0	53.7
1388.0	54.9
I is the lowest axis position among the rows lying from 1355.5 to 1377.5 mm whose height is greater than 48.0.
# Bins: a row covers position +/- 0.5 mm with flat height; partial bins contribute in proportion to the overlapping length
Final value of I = 1356.0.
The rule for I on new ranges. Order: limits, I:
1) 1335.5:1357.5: 1336.0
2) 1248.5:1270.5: 1252.0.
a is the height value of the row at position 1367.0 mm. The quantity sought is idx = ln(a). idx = 3.69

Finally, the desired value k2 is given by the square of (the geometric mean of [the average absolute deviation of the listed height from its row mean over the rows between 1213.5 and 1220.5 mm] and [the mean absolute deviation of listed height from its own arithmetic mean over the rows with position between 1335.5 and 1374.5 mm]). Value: 5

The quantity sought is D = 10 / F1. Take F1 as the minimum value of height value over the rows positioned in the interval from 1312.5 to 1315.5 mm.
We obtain 0.220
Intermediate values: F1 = 45.5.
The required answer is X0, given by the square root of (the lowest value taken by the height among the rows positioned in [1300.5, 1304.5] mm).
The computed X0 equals 6.62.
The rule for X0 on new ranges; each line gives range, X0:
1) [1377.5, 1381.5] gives 7.11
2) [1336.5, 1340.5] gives 6.99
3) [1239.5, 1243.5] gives 6.77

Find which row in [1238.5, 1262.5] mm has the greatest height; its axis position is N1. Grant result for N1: 1241.0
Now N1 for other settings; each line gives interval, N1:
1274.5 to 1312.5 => 1296.0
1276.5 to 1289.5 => 1287.0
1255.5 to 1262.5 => 1257.0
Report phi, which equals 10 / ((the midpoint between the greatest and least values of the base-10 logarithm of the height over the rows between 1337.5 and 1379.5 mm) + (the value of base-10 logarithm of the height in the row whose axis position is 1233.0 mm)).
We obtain 3.00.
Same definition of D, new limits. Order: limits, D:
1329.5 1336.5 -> 0.205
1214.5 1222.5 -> 0.285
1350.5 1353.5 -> 0.207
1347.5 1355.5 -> 0.215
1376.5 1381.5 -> 0.198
